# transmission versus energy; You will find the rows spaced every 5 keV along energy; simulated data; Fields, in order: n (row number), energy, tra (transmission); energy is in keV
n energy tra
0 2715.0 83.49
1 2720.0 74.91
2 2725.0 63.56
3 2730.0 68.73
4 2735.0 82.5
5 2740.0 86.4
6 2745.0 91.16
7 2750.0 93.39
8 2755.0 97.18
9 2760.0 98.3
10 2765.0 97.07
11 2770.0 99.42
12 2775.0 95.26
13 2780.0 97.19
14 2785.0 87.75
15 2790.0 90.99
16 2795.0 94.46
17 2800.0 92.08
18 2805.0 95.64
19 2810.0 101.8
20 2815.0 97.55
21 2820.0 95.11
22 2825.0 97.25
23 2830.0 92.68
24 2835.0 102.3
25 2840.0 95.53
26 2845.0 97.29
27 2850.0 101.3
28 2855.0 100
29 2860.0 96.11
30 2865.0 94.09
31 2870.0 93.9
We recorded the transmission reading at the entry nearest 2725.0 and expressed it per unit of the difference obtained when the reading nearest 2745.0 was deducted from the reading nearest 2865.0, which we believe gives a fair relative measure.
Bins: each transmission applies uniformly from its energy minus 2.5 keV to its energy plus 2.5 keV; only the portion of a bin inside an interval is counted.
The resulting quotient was 22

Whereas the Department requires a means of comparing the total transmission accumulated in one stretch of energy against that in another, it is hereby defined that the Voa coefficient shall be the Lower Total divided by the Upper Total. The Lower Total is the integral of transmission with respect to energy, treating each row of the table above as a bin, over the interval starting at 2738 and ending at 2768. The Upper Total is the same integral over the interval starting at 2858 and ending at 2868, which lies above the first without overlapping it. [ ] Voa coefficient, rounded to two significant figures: 3.0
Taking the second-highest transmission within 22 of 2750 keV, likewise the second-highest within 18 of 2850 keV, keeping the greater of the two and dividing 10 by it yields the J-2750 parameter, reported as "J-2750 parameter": 0.099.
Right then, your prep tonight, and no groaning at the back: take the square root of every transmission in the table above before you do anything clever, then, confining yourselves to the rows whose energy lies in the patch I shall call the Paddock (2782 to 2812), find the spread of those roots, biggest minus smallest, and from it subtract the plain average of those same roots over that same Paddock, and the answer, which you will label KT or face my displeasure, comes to -8.96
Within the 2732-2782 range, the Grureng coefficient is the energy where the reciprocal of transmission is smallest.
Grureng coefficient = 2770.0 keV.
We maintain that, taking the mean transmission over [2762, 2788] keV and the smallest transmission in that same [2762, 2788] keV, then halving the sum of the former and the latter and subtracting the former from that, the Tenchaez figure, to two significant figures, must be -3.8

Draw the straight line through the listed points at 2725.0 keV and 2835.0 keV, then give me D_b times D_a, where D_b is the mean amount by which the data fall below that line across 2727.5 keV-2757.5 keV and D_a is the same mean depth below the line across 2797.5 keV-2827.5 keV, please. 37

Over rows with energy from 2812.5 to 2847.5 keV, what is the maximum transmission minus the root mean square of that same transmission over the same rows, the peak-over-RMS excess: 5.4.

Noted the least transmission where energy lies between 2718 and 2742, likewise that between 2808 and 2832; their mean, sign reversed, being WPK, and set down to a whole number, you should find -78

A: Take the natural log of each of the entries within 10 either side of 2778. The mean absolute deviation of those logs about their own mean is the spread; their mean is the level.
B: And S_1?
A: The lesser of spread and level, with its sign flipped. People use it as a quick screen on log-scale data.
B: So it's -0.039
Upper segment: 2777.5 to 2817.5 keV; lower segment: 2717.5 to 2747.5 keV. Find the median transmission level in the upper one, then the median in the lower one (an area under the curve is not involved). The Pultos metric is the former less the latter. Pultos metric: 16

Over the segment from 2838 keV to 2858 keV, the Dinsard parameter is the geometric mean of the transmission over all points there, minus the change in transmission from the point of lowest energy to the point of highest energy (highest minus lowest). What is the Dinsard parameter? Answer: 94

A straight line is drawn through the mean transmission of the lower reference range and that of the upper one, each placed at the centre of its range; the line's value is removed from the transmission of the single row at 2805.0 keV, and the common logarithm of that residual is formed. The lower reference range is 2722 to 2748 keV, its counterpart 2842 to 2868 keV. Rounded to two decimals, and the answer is 0.77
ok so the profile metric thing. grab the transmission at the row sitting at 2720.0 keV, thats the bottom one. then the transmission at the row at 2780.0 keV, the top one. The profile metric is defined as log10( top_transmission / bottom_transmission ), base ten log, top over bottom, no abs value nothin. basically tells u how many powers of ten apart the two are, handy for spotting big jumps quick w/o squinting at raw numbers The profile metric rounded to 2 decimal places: 0.11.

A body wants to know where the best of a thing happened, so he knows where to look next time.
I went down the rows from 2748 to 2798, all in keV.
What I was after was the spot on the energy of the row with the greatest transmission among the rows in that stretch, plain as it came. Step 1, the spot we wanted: 2770.0 keV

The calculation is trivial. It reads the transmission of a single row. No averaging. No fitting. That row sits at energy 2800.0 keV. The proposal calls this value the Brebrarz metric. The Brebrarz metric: 92.08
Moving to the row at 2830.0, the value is 92.68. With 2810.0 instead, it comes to 101.8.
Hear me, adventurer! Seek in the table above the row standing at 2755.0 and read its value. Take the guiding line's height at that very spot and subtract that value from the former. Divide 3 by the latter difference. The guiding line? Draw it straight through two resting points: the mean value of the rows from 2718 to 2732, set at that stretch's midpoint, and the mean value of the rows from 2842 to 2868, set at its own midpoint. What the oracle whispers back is -0.14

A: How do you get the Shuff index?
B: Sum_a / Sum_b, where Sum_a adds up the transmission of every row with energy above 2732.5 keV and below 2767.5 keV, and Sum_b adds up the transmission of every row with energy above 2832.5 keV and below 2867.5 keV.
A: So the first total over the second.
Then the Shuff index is 0.941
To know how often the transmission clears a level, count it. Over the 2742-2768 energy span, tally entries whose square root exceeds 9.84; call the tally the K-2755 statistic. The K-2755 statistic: 3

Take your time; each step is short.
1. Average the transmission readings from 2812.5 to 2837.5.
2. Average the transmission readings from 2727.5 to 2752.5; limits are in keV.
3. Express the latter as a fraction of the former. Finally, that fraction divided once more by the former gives 0.0090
